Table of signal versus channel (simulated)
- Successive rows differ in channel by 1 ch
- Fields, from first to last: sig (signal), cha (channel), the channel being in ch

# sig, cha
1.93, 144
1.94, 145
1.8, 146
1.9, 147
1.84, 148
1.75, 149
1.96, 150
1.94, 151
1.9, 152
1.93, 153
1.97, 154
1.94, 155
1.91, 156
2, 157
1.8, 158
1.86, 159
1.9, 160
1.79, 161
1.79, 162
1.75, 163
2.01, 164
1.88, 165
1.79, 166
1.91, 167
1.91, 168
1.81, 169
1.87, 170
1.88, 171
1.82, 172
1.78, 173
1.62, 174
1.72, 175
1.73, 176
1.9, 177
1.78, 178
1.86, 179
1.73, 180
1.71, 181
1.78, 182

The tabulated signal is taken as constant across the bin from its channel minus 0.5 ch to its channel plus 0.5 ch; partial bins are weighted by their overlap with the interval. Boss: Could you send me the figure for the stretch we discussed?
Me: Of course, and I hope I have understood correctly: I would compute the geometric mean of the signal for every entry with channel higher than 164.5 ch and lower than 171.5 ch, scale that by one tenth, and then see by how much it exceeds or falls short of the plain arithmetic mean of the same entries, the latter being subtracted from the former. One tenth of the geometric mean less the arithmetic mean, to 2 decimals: -1.68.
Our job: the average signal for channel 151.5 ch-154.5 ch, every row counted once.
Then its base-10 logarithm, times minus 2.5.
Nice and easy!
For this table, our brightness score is -0.716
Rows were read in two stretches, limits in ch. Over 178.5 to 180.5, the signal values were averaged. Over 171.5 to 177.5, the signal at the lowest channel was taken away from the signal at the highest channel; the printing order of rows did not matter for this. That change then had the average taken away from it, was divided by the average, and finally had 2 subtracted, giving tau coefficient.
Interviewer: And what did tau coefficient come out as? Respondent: -2.96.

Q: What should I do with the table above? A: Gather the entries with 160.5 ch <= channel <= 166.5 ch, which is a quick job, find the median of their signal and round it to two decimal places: 1.79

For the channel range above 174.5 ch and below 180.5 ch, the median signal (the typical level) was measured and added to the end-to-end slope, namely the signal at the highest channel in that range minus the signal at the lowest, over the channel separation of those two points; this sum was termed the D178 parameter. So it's 1.76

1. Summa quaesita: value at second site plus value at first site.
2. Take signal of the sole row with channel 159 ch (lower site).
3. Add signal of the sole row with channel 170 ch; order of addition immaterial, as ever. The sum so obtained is 3.73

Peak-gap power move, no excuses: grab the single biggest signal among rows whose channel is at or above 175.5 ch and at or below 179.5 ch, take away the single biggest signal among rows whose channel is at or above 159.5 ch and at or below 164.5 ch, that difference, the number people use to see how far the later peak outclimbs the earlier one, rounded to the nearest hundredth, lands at -0.11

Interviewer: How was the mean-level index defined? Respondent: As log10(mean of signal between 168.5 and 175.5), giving 0.252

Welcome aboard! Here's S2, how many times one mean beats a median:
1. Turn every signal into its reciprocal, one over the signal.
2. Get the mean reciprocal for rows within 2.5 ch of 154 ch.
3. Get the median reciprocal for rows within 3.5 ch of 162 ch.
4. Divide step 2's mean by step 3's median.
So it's 0.964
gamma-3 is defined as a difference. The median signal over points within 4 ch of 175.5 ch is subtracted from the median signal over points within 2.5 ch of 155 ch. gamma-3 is 0.16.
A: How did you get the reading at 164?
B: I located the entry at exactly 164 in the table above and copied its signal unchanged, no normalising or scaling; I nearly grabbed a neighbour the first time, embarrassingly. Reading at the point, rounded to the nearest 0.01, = 2.01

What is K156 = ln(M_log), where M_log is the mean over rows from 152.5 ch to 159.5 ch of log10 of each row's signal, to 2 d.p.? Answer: -1.27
